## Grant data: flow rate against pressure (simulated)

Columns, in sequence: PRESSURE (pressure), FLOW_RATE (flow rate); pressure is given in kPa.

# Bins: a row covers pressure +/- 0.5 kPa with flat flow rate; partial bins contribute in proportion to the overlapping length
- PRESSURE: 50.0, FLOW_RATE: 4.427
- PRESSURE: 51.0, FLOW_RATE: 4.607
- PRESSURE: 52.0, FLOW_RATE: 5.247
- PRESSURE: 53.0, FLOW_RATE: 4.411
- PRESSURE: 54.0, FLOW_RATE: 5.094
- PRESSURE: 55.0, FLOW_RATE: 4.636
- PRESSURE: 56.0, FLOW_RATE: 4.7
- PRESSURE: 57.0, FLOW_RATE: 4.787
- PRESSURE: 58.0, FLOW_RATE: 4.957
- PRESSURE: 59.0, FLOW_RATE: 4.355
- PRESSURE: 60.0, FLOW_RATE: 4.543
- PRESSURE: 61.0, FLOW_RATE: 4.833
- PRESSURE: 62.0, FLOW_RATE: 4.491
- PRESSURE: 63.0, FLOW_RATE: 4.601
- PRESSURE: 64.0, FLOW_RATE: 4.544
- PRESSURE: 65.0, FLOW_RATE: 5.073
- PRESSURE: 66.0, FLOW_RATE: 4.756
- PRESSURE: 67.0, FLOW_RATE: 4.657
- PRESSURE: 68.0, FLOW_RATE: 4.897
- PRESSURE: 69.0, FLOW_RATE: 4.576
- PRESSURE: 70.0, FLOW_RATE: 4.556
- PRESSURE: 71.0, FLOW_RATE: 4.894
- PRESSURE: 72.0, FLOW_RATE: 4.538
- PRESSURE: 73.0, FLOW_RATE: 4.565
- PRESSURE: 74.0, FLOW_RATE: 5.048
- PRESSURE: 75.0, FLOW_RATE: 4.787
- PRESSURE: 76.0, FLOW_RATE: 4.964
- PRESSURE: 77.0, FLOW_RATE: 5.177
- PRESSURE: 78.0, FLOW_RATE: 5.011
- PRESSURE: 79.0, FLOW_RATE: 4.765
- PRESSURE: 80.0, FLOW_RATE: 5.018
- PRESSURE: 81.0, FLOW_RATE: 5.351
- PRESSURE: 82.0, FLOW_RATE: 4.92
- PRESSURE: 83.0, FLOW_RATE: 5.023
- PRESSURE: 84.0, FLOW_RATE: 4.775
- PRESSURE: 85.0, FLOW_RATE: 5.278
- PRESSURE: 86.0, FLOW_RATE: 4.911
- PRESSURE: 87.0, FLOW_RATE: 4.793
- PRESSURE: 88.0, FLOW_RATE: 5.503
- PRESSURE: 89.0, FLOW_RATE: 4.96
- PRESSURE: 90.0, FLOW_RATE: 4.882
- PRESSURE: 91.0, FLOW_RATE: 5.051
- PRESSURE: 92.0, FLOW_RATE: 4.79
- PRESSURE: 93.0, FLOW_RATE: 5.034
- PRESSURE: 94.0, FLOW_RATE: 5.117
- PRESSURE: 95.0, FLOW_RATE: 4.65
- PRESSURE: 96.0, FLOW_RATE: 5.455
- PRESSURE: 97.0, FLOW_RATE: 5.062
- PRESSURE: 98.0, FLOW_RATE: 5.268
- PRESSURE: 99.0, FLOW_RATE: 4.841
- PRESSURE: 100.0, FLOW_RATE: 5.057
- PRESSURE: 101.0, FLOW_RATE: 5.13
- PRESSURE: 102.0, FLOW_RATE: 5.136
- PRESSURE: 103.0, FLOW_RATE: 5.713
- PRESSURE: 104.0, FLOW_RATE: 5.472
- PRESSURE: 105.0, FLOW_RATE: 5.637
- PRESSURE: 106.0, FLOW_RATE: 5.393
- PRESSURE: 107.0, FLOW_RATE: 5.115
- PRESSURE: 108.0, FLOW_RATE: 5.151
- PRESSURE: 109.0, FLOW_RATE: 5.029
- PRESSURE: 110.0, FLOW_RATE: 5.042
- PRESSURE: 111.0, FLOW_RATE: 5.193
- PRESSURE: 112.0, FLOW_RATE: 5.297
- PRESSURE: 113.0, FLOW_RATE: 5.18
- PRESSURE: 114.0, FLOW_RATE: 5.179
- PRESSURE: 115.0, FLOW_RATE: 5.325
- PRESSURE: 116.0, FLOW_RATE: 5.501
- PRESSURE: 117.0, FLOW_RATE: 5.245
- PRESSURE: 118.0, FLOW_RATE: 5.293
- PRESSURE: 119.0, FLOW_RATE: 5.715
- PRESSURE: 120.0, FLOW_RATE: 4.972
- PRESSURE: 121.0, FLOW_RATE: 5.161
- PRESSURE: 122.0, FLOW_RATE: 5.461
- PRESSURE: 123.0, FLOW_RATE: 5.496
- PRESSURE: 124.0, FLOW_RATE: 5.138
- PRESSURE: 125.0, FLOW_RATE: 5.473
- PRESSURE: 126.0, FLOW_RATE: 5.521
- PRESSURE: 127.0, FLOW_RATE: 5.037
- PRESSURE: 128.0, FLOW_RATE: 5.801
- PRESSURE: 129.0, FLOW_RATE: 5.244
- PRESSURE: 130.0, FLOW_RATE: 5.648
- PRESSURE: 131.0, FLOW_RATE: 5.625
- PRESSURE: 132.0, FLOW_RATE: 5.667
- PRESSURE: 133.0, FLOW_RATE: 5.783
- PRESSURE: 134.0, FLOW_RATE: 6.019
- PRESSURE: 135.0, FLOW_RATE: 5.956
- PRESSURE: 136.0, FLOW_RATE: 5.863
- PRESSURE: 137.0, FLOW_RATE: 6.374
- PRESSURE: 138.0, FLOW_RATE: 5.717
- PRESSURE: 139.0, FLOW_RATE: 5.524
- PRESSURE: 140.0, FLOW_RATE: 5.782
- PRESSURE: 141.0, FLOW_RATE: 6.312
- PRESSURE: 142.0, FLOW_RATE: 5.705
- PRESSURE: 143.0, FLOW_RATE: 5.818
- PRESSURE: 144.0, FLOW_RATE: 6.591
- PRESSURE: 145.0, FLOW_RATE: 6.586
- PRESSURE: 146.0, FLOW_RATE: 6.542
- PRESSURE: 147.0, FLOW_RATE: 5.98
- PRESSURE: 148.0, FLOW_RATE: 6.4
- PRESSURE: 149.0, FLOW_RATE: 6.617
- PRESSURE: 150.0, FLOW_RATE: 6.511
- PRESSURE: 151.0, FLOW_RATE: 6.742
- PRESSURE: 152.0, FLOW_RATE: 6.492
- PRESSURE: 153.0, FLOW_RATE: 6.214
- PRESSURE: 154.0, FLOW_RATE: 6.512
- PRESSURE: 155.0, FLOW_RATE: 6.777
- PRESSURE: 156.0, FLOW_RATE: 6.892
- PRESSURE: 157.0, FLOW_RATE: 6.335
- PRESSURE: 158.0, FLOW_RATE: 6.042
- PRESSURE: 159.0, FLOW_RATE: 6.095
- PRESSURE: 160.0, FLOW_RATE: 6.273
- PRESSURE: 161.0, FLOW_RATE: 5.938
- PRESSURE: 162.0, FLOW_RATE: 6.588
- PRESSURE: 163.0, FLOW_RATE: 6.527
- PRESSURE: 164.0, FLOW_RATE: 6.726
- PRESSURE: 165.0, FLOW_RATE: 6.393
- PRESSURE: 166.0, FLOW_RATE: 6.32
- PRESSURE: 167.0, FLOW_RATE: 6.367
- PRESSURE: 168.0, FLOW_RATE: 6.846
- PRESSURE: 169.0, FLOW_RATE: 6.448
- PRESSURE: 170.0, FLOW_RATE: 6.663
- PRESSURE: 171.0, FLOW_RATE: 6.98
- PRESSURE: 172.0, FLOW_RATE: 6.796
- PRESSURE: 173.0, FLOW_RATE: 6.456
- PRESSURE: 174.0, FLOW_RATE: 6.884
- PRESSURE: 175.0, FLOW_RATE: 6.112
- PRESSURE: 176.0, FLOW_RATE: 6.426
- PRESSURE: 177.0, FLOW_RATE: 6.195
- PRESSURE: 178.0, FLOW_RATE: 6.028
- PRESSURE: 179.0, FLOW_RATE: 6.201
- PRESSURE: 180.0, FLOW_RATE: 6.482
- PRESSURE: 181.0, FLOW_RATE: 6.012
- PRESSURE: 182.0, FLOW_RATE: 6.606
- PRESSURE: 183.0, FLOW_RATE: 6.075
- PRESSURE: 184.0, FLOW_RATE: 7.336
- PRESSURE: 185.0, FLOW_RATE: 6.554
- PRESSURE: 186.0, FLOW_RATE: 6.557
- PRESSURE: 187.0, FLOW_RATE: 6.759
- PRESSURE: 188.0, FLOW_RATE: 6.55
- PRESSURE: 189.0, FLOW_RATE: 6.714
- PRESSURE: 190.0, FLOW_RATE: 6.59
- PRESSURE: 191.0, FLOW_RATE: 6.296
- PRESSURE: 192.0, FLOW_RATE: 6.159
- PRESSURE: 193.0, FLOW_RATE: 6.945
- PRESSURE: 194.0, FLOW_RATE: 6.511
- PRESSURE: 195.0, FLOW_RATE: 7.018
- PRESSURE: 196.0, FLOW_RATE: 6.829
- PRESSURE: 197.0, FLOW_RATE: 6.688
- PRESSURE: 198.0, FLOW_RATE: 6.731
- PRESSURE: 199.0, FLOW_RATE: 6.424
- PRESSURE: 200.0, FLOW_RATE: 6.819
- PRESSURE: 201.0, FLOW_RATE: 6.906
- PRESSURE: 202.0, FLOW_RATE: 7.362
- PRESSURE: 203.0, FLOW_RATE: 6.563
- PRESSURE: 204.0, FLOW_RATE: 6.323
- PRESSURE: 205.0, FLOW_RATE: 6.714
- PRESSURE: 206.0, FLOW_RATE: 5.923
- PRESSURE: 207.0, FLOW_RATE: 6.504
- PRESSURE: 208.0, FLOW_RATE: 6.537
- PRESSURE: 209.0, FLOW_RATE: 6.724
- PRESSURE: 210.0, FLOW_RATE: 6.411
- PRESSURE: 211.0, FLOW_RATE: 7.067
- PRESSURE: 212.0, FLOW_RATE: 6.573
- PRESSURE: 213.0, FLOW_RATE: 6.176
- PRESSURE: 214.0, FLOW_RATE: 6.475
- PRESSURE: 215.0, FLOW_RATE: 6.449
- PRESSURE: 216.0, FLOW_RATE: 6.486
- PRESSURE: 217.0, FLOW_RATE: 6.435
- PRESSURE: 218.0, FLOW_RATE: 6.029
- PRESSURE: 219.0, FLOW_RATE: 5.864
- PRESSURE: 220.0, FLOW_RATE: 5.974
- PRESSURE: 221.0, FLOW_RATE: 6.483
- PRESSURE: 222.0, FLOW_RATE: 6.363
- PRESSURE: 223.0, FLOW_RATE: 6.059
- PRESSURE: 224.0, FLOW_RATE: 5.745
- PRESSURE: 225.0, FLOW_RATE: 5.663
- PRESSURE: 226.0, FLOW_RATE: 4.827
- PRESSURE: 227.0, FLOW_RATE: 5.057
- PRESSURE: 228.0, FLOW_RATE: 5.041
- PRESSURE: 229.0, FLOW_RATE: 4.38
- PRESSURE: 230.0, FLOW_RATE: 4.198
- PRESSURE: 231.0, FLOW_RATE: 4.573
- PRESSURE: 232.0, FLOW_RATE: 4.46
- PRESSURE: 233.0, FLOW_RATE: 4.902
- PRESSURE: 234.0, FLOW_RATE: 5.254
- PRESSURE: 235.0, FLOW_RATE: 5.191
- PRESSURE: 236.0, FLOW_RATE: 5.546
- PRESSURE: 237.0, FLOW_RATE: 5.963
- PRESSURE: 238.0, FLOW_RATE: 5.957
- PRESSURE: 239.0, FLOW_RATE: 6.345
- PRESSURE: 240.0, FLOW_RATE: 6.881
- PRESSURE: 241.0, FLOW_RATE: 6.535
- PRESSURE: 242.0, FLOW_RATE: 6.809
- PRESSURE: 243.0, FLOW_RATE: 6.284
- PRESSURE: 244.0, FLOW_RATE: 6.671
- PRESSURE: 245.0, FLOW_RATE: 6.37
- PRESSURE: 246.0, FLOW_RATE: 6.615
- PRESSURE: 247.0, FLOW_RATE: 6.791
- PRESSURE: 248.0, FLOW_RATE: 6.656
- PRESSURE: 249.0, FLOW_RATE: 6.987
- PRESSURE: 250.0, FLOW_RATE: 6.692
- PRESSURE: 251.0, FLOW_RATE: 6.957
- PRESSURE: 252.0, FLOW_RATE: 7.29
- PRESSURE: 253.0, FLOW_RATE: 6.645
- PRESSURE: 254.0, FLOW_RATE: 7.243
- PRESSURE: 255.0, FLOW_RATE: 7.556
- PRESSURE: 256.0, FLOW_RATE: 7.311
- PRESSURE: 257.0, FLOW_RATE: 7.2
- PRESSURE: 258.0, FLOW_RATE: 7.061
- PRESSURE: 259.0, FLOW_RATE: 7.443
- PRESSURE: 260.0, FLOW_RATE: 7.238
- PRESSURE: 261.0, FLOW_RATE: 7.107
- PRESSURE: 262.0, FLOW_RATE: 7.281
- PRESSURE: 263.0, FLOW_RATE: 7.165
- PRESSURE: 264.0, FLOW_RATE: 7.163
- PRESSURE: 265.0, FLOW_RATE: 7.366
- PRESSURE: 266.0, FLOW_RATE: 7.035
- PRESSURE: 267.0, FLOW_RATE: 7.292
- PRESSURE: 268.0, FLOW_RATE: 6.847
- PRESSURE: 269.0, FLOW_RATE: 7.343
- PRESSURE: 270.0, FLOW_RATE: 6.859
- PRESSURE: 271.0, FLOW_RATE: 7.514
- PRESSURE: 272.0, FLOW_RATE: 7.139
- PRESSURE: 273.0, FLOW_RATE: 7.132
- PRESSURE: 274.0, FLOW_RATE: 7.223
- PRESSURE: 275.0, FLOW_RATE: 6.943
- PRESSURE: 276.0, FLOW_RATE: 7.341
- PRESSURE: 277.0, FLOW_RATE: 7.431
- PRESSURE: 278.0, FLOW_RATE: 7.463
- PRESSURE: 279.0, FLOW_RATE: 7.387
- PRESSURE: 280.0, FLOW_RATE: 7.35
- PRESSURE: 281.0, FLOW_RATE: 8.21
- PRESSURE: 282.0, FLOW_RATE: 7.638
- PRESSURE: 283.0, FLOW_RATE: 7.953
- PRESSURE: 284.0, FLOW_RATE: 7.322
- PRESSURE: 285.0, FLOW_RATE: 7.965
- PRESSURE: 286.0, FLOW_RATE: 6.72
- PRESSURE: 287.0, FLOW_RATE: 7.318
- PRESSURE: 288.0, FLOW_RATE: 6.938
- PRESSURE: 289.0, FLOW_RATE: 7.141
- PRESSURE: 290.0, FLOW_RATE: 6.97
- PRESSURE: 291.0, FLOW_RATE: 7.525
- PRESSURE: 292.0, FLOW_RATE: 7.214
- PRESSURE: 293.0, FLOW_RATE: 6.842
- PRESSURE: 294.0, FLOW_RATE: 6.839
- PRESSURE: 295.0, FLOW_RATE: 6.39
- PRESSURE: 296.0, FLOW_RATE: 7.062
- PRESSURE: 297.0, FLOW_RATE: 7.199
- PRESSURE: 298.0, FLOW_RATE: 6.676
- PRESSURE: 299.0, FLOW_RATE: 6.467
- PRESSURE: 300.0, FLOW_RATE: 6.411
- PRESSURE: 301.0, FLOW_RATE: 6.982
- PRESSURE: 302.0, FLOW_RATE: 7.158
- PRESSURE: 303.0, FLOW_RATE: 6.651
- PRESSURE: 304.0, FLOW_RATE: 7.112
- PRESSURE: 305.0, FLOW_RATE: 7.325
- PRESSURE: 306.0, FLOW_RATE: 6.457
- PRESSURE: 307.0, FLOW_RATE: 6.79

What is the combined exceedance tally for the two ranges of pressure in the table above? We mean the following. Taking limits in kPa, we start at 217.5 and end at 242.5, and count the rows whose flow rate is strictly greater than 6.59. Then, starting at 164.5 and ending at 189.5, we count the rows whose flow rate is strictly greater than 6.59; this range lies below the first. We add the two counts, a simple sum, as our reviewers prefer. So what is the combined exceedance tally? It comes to 11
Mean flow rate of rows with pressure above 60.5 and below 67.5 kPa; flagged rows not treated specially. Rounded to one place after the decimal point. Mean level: 4.7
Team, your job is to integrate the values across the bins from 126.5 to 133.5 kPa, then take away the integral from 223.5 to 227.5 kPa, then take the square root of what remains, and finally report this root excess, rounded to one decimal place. 4.2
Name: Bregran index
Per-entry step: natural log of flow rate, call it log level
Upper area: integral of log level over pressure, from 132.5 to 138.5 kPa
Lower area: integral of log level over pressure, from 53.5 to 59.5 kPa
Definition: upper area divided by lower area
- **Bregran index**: 1.14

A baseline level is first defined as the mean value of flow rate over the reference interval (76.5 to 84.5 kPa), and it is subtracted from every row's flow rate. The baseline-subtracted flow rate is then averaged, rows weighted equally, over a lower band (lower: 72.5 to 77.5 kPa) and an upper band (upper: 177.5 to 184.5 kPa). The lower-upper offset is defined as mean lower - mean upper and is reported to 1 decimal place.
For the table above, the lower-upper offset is -1.5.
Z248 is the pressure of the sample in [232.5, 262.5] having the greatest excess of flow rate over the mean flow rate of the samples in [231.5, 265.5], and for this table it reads 255.0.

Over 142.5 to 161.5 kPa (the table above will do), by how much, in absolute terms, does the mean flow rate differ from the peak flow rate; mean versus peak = 0.50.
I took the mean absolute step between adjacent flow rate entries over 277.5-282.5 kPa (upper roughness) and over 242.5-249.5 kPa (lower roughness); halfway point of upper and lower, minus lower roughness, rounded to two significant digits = 0.062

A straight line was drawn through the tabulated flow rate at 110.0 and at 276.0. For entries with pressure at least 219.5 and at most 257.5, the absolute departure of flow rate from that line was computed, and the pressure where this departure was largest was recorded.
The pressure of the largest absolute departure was 230.0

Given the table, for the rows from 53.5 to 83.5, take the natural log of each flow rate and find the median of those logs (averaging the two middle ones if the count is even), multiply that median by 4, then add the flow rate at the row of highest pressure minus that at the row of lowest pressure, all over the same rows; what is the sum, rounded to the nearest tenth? 6.2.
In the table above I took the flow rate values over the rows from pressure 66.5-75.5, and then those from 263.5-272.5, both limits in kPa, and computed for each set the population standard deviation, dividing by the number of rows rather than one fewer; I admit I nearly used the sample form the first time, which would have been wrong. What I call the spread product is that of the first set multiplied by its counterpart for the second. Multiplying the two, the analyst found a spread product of 0.038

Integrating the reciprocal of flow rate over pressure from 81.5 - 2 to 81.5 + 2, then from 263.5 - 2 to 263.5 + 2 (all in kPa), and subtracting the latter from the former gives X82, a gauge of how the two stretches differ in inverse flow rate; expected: 0.24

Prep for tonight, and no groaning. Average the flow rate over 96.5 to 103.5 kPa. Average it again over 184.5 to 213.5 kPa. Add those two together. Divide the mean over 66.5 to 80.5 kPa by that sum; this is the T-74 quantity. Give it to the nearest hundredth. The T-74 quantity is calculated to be 0.41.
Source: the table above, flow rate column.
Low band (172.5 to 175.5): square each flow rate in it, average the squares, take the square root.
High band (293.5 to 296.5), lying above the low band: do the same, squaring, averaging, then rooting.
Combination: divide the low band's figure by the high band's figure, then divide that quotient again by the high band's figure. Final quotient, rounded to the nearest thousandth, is 0.142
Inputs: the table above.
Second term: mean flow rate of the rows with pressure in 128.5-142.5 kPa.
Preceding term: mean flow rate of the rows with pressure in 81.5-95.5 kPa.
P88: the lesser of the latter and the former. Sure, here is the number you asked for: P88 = 4.98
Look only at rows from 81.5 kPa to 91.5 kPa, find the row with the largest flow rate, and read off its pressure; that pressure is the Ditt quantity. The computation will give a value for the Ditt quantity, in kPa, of 88.0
